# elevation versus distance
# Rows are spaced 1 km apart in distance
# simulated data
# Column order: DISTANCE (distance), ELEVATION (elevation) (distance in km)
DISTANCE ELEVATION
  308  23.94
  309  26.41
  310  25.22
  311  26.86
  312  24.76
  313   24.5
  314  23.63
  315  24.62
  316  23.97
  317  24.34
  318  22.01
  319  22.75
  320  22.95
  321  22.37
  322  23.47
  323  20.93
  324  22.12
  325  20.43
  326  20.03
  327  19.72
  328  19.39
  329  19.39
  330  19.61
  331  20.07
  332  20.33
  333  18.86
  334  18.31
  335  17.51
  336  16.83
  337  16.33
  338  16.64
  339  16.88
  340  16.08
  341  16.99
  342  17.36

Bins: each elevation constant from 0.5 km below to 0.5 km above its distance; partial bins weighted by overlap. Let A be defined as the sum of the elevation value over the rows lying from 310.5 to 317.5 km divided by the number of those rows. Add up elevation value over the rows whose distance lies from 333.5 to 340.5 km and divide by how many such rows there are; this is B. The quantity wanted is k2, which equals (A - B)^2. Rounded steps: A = 24.7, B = 17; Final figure 60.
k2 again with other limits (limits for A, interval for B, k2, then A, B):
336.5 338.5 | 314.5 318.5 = 53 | 16.5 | 24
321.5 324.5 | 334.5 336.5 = 25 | 22.2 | 17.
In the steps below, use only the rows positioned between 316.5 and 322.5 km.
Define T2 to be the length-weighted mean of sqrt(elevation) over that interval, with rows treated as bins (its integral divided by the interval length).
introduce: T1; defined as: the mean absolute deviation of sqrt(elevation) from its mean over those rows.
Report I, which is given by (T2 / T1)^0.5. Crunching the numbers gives 8.66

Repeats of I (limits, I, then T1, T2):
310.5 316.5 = 8.31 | 0.072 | 4.97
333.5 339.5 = 7.90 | 0.066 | 4.13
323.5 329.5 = 7.48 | 0.080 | 4.49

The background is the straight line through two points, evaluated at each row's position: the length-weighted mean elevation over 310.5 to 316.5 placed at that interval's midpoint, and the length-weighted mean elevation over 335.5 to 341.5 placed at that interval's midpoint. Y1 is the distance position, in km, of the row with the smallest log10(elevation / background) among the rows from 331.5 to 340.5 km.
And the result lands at 337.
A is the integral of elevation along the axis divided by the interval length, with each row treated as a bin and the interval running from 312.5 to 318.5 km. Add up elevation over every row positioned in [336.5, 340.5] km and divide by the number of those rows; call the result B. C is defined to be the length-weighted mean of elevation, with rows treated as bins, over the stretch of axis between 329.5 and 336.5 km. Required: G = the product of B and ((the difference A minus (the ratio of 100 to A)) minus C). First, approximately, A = 23.8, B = 16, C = 18.8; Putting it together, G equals 14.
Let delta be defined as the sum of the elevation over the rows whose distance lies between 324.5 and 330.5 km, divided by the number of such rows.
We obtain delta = 20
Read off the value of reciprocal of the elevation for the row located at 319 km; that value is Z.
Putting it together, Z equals 0.044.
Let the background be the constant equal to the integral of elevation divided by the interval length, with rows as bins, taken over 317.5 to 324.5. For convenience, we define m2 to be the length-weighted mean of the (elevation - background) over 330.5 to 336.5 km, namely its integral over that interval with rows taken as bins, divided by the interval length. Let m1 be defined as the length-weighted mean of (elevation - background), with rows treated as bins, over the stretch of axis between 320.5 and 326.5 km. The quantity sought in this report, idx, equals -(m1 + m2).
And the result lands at 5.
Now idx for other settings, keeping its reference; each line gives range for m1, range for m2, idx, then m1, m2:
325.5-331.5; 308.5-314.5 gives 0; -2.7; 2.9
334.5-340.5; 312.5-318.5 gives 4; -5.7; 1.5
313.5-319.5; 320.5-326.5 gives 0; 1.2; -0.8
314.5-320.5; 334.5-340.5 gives 5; 1.1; -5.7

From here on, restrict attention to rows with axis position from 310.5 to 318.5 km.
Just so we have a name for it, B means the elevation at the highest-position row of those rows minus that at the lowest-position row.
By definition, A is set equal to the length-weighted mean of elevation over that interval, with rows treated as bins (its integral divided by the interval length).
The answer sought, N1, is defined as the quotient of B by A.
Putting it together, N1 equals -0.20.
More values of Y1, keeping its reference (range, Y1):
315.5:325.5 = 318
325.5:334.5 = 328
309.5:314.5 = 314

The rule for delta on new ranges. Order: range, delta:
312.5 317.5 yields 24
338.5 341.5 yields 17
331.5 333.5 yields 20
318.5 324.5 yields 22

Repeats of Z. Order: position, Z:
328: 0.052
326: 0.050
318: 0.045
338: 0.060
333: 0.053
